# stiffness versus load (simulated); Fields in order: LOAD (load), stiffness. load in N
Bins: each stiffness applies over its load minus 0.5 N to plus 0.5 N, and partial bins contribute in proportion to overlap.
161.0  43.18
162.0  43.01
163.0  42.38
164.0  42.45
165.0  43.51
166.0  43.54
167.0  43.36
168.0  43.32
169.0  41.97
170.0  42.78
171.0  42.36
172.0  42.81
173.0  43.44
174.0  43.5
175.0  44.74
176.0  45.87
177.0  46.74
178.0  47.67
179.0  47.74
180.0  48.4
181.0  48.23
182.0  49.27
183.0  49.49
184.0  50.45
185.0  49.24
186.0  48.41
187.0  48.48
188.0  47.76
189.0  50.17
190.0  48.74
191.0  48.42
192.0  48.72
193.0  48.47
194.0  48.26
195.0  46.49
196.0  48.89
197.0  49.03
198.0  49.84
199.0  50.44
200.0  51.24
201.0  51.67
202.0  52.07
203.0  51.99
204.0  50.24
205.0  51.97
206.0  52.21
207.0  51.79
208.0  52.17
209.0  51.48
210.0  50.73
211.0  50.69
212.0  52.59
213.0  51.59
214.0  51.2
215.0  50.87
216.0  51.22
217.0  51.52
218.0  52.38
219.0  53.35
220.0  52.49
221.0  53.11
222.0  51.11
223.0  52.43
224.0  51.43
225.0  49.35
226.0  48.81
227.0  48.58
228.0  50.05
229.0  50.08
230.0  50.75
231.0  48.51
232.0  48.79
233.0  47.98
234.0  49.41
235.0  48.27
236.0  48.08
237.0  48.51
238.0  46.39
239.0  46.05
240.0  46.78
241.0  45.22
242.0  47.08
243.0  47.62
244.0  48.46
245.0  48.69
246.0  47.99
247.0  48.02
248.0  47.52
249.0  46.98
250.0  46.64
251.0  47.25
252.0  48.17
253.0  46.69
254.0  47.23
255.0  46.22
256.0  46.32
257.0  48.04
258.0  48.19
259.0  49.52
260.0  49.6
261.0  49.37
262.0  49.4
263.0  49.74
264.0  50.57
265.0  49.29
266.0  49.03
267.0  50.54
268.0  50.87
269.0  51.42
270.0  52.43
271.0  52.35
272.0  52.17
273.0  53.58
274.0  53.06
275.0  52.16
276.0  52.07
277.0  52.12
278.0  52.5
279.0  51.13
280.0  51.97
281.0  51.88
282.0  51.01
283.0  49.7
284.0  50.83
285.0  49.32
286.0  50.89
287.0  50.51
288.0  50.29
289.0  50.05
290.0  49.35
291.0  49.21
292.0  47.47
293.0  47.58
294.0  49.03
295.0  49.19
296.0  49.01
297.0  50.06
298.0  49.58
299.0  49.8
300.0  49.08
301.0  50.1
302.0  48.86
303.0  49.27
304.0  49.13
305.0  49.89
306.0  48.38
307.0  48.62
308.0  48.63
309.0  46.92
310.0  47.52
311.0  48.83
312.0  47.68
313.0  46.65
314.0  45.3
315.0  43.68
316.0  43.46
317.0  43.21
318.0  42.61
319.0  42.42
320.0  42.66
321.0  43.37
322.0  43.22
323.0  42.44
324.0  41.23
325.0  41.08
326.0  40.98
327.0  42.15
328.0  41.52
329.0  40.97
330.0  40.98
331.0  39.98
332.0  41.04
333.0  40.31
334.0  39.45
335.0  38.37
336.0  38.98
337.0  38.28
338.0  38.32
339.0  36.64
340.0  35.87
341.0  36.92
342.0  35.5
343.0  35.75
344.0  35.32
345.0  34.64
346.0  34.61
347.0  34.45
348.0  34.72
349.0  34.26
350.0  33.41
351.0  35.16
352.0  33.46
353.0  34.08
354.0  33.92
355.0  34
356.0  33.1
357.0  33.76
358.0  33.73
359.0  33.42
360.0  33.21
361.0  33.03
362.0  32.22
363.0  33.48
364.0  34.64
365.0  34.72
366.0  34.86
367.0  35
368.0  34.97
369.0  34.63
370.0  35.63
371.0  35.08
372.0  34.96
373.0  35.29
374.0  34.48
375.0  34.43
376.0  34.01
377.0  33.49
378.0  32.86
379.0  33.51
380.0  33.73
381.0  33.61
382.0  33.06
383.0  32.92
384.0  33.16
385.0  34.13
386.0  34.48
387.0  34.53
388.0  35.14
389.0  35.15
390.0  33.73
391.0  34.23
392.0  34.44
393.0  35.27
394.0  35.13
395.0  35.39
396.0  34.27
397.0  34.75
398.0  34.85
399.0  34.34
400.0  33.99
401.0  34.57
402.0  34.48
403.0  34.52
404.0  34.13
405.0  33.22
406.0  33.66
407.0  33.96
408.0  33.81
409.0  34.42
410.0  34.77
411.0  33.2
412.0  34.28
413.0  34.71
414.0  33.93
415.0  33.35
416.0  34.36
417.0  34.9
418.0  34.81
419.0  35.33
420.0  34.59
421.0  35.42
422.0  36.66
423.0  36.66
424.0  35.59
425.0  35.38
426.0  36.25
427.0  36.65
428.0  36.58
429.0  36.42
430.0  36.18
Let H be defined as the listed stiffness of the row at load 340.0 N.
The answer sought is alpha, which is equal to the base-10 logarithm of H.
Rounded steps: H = 35.87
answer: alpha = 1.55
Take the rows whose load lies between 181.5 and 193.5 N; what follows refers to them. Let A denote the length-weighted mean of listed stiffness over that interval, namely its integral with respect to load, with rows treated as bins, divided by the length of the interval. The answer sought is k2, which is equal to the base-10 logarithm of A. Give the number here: 1.69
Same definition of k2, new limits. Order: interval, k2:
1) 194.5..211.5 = 1.71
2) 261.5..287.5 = 1.71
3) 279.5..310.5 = 1.69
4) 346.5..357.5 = 1.53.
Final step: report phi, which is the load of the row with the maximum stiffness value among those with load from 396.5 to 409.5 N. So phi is 398.0 N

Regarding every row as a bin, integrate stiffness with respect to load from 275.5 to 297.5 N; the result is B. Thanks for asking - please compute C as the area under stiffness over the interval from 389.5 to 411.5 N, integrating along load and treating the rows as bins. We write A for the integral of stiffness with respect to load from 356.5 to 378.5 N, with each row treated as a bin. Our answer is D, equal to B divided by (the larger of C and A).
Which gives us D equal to 1.5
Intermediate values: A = 752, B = 1105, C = 755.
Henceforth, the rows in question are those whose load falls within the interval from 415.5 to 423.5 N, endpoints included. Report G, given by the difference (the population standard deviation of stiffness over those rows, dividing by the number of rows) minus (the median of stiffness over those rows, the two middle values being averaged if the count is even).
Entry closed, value -34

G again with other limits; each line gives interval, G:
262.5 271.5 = -49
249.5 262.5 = -47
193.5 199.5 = -48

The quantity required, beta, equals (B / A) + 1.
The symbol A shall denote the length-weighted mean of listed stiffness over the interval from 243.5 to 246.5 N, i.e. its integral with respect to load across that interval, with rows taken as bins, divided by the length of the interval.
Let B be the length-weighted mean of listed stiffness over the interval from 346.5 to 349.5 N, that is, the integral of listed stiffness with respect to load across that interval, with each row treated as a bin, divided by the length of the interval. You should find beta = 1.7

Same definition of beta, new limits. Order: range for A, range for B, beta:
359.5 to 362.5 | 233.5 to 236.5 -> 2.5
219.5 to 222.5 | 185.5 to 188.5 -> 1.9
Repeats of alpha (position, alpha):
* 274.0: 1.72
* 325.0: 1.61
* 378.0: 1.52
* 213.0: 1.71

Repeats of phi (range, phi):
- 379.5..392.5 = 389.0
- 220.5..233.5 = 221.0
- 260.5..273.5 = 273.0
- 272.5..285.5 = 273.0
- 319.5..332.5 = 321.0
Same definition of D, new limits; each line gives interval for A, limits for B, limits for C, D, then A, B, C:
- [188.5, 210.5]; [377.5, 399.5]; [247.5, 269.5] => 0.7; 1105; 753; 1069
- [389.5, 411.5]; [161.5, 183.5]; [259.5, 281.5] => 0.9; 755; 987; 1127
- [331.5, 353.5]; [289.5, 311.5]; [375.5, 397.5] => 1.3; 800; 1076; 751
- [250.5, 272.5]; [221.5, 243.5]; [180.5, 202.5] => 1.0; 1084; 1071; 1084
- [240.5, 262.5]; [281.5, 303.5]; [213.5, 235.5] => 1.0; 1050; 1090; 1112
